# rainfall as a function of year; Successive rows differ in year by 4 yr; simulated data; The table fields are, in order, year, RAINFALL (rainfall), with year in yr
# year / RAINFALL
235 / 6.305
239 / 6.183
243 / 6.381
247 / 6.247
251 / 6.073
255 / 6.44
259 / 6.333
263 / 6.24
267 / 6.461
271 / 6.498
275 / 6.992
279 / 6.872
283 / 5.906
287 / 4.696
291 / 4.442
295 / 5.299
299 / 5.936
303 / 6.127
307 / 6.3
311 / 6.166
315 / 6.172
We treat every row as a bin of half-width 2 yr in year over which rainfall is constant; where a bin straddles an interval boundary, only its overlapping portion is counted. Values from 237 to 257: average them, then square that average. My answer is 39.2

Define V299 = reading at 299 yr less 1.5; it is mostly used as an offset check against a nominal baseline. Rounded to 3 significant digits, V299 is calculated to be 4.44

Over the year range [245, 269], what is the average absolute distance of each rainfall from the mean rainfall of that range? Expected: 0.11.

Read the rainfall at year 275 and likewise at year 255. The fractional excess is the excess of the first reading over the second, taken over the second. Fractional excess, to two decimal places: 0.09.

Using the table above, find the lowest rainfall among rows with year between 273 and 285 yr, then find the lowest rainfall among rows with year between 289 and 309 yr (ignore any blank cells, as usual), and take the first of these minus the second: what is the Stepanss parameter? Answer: 1.46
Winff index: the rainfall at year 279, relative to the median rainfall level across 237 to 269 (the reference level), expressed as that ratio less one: 0.093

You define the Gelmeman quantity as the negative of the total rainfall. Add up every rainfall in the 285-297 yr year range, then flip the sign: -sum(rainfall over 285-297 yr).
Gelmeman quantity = -14.4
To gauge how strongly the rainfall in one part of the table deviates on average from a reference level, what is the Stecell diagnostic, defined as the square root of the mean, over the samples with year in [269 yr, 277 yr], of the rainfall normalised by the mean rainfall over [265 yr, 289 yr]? 1.04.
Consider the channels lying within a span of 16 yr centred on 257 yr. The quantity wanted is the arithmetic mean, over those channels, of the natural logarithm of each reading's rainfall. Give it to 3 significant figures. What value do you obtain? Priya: 1.84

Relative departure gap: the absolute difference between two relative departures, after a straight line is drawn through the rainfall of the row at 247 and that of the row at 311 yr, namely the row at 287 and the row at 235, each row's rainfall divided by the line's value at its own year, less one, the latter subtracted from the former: 0.25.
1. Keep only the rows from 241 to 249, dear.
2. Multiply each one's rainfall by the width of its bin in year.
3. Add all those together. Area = 50.5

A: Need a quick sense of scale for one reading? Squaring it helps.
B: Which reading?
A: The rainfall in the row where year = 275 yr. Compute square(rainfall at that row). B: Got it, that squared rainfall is 49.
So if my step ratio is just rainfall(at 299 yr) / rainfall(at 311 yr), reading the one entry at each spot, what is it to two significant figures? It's 0.96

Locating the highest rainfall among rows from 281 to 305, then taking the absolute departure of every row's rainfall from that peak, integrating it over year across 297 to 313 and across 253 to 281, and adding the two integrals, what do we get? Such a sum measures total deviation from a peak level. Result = 13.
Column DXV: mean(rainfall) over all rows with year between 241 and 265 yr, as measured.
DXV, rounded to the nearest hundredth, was 6.29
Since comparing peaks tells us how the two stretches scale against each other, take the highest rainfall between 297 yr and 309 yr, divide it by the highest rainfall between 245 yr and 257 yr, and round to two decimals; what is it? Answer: 0.98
